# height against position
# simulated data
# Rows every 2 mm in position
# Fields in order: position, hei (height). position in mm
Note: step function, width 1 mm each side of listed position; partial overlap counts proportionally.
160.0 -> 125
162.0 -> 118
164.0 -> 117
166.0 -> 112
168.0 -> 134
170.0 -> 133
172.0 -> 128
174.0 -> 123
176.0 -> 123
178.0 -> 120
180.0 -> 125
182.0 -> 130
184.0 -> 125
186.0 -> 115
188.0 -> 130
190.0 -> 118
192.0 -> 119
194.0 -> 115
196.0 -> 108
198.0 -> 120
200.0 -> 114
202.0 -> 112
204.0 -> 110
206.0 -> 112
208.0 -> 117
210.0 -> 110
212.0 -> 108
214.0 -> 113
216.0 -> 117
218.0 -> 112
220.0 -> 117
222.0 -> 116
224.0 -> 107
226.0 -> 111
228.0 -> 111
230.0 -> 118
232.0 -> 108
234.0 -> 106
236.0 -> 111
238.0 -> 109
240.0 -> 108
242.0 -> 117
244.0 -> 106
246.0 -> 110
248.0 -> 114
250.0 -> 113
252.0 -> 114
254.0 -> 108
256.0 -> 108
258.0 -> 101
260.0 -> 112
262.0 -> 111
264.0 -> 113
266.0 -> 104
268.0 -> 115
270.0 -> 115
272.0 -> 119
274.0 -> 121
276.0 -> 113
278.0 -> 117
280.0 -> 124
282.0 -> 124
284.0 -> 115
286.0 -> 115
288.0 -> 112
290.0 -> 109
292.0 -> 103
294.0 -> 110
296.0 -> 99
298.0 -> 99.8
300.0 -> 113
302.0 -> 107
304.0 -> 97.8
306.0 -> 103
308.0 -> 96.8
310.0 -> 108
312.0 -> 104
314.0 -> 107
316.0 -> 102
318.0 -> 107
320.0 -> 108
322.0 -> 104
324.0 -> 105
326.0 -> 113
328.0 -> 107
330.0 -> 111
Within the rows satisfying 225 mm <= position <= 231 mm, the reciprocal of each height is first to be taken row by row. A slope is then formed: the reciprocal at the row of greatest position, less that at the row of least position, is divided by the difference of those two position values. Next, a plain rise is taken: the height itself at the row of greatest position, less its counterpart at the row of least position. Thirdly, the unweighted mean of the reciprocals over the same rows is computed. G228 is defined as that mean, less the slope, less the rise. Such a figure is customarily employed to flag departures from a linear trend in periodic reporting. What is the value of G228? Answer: -7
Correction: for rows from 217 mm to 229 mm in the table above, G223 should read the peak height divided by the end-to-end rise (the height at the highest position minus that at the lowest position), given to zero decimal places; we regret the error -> -117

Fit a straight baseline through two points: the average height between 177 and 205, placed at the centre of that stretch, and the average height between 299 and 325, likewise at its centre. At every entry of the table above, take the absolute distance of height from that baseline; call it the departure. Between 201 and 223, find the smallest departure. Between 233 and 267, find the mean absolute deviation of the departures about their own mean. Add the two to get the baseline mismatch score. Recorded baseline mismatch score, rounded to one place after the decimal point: 2.3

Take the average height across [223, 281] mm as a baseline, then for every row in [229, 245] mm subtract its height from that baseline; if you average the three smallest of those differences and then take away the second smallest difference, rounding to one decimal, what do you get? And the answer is 1.7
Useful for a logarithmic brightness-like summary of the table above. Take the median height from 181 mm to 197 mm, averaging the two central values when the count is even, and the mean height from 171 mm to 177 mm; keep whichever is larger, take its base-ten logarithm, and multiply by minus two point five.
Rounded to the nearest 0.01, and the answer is -5.24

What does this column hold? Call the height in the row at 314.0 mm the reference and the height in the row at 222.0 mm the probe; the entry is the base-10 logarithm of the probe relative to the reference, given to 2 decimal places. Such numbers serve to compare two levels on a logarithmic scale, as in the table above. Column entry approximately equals 0.04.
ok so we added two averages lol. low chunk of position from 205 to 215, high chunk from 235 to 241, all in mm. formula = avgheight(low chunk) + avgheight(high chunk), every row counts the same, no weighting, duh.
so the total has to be 221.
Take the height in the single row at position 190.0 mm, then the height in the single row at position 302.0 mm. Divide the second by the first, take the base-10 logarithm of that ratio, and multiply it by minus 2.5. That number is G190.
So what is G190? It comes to 0.11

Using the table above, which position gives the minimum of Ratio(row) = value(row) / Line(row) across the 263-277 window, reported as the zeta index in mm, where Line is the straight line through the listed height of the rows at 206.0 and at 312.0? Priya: 266.0 mm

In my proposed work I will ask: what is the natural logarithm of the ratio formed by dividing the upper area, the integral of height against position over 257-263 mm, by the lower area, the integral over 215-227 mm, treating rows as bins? -0.7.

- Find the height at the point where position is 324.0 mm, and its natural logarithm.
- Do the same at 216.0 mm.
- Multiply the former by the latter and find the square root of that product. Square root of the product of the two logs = 4.71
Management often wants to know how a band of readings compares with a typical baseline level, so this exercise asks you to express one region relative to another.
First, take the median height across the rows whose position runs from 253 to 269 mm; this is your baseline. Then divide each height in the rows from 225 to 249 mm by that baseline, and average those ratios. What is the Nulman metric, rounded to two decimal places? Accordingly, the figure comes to 1.01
